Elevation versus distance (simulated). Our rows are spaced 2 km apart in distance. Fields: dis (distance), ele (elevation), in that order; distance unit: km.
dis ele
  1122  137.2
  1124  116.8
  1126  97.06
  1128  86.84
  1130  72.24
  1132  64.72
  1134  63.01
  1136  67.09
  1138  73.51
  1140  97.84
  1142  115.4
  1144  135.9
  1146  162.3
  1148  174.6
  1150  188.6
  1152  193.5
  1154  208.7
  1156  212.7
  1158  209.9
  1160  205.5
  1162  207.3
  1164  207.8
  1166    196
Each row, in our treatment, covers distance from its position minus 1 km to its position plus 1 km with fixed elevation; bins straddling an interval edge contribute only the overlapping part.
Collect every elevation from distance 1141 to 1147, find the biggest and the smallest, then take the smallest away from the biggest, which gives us 47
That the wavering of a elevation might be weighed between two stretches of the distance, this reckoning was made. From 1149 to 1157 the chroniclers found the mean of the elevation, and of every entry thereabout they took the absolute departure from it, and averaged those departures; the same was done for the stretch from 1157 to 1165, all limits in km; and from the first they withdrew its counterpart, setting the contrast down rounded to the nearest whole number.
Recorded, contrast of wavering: 9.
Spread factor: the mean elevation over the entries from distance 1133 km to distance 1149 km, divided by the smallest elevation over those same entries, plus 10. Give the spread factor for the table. 11.76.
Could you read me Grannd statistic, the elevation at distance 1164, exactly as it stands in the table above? 207.8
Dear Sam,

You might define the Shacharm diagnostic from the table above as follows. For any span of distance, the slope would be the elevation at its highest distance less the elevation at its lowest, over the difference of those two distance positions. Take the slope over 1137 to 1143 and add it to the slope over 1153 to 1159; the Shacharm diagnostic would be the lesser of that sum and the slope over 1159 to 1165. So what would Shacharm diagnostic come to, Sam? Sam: 0.6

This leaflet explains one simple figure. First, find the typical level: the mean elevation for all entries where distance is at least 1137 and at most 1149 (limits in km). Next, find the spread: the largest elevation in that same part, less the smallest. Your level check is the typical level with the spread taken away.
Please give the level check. 26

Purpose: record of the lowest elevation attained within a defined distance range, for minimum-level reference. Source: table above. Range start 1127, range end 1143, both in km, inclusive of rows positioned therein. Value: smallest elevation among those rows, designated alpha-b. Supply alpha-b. 63.01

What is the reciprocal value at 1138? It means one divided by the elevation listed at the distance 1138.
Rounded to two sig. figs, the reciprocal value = 0.014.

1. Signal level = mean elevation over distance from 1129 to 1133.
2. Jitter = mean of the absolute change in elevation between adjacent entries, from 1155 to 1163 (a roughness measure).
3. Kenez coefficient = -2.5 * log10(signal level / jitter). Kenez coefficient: -3.40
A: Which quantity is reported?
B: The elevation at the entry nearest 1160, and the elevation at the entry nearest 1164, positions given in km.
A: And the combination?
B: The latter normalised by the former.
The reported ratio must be 1.01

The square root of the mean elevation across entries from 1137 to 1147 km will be 10.8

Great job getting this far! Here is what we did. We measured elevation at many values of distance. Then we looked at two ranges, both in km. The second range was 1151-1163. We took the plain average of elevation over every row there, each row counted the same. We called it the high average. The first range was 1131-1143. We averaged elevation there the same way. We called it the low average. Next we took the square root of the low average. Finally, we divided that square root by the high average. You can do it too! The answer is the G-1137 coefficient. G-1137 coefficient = 0.043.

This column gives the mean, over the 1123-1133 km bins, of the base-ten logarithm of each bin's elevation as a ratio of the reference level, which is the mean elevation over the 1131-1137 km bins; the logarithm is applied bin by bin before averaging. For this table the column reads 0.12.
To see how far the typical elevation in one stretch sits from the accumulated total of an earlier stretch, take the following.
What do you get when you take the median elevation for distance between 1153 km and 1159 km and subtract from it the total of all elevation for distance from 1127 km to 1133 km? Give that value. -14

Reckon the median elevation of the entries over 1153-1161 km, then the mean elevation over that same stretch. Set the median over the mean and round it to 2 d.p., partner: 1.00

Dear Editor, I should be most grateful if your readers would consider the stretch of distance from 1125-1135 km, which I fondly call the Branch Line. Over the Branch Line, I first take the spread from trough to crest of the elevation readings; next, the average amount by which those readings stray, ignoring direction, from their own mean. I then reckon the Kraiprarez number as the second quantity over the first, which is 0.357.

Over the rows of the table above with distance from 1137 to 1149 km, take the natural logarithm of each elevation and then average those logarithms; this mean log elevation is 4.8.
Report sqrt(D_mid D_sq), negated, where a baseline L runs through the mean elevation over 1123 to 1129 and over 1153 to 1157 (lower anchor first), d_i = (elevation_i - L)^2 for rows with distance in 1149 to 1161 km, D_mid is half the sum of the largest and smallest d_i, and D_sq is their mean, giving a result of -197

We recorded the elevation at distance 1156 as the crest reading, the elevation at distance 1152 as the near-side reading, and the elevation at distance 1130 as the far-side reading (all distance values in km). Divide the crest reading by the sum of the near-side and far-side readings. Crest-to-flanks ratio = 0.80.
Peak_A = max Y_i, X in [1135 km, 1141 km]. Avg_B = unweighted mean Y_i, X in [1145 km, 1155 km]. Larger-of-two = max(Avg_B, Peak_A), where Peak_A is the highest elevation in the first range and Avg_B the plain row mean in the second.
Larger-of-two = 186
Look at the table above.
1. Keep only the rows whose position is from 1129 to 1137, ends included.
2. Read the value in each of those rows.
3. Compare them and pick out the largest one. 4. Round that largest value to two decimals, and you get 72.24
